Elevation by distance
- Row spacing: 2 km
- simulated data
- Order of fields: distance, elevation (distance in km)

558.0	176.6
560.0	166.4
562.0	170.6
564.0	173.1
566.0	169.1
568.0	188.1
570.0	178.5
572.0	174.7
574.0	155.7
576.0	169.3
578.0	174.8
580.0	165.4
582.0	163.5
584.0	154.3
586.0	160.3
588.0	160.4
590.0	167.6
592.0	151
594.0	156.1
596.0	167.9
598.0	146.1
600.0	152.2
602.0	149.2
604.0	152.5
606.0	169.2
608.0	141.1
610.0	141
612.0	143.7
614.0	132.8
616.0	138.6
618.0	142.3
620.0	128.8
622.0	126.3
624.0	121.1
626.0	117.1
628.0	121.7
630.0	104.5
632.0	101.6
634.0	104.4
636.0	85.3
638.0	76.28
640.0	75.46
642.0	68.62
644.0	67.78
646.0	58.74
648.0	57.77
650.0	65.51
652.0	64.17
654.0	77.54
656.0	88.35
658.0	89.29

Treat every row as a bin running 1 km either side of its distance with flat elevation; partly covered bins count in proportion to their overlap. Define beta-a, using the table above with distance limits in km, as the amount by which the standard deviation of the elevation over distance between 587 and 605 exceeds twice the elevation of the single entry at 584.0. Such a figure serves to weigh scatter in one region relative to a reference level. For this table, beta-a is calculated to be -301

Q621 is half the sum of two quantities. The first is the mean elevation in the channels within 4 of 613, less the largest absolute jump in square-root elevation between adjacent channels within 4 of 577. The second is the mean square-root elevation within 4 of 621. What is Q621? 75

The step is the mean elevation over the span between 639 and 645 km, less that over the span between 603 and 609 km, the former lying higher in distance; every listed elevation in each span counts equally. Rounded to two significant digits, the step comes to -84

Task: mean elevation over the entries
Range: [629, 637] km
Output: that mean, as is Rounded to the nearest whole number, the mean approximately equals 99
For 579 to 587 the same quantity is 161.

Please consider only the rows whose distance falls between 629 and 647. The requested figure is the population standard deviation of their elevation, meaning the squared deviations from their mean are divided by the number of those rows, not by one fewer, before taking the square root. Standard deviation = 16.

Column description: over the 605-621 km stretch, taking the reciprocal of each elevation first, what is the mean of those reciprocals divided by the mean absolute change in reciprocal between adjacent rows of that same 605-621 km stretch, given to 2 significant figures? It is 16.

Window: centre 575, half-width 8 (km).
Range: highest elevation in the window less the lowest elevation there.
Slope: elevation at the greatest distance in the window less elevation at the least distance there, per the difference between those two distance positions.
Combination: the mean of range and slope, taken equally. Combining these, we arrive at 15.3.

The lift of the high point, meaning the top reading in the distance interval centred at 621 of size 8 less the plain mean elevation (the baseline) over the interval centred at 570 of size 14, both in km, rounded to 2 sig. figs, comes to -30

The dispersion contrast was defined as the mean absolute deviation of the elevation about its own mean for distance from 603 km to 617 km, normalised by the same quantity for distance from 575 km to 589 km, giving 1.7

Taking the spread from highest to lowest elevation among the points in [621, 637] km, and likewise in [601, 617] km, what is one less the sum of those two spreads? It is -76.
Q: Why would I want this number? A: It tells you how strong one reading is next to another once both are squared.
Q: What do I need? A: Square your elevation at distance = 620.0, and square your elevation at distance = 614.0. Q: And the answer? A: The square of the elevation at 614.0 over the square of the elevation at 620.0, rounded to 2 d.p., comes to 1.06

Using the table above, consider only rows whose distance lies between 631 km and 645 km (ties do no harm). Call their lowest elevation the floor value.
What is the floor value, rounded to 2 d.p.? 67.78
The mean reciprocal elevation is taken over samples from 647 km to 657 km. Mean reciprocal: 0.014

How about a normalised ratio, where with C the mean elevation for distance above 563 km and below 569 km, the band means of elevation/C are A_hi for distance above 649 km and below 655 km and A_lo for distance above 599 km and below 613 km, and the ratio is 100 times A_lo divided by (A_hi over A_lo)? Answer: 184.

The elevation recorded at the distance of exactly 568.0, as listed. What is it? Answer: 188.1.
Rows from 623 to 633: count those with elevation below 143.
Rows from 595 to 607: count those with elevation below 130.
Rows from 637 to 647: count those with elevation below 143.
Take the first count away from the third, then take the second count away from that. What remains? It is 0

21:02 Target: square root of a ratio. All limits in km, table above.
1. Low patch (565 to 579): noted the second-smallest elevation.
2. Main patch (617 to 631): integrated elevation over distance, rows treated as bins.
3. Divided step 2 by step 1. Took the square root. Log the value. 3.19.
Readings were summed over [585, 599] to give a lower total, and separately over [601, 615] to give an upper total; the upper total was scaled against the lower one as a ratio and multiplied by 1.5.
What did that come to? 1.39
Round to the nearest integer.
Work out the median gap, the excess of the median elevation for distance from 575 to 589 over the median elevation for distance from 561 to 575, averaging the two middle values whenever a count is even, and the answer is -10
